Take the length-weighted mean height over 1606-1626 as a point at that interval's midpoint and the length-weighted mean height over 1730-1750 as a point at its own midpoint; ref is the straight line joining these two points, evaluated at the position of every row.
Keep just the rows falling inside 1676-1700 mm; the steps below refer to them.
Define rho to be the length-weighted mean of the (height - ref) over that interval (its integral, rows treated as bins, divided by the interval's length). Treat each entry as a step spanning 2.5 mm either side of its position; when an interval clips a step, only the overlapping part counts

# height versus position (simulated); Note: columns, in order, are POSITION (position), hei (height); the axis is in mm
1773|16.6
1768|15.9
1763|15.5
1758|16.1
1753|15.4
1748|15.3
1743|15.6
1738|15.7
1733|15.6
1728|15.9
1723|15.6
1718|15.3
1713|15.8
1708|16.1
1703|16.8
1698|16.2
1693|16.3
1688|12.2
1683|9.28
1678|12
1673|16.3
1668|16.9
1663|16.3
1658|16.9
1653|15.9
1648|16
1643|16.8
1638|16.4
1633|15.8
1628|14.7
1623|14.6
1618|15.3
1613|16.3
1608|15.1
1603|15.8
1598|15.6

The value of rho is -2.3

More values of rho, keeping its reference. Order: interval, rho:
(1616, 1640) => 0.0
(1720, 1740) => 0.1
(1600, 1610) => 0.2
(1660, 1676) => 1.0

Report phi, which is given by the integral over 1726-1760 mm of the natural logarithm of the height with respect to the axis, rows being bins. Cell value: 94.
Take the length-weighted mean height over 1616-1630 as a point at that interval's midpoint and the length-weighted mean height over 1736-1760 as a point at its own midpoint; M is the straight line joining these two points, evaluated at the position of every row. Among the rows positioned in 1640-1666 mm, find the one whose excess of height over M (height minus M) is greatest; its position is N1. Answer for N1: 1658 mm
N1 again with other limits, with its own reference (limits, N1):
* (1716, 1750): 1728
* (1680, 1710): 1703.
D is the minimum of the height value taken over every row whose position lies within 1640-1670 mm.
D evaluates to 15.9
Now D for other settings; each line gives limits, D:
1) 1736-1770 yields 15.3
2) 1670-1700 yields 9.28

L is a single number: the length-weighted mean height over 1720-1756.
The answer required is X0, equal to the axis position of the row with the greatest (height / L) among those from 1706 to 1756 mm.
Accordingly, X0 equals 1708 mm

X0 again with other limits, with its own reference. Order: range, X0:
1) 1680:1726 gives 1703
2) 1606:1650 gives 1643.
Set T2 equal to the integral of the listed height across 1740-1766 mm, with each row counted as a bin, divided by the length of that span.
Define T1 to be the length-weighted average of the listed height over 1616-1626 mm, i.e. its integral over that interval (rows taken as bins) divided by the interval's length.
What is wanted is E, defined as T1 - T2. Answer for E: -0.67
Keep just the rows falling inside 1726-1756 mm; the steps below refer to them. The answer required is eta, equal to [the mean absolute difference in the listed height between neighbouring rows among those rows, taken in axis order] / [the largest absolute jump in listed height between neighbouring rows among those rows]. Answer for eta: 0.60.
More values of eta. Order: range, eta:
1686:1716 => 0.28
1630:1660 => 0.58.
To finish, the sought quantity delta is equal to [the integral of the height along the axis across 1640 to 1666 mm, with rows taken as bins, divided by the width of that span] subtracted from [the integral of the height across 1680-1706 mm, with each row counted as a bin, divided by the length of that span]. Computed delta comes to -2.2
